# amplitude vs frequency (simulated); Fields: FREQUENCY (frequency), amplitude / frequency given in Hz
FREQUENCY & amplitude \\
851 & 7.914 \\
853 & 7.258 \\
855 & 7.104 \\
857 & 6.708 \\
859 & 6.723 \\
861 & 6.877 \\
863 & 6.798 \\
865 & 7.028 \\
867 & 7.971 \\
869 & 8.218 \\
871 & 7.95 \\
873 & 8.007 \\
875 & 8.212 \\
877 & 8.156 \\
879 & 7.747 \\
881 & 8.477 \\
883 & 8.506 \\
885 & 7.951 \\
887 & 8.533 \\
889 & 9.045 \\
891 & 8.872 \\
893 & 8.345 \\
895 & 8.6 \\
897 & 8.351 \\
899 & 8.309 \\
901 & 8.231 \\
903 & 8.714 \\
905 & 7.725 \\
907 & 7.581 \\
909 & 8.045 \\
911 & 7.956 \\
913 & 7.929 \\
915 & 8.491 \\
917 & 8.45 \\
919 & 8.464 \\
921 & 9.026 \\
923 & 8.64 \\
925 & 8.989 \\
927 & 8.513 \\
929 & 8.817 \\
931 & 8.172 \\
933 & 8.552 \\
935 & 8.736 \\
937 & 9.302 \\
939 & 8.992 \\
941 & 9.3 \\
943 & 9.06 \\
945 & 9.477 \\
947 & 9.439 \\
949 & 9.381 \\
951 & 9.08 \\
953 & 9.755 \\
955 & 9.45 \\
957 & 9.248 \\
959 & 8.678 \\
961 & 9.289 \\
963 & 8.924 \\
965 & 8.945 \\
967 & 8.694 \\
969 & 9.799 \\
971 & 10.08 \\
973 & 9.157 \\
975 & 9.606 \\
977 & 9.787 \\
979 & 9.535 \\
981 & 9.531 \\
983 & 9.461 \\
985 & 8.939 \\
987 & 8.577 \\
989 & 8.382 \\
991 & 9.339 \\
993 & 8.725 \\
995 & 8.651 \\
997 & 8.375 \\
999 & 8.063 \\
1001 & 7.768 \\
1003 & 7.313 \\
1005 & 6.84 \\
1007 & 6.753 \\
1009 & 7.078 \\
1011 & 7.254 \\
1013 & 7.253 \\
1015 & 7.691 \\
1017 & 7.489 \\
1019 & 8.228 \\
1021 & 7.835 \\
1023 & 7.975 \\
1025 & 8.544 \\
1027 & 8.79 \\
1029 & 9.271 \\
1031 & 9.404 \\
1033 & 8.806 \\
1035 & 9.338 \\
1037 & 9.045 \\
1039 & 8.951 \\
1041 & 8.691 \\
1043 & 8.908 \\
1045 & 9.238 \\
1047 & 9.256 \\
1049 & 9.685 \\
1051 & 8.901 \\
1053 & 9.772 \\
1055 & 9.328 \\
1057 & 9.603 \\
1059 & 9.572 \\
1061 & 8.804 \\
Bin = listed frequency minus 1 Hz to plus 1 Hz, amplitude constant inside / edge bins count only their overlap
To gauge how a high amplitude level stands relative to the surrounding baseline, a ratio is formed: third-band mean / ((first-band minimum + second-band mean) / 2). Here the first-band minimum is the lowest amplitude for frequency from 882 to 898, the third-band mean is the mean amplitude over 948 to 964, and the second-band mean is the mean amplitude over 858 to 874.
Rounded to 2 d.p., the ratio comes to 1.20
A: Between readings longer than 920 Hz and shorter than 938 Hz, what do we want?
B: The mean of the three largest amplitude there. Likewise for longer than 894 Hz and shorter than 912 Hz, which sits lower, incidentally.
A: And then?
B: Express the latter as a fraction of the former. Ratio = 0.94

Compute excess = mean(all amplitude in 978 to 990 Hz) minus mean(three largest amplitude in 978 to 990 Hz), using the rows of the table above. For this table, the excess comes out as -0.44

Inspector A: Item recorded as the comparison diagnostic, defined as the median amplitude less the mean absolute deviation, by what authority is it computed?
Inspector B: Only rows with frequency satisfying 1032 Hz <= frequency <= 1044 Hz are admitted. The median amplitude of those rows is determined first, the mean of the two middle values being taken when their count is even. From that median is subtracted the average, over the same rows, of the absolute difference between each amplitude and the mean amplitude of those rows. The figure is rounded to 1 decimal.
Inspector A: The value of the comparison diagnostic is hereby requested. 8.8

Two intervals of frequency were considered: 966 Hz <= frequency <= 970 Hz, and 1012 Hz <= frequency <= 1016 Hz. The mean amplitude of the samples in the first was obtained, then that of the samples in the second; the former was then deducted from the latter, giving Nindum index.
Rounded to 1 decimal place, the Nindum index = -1.8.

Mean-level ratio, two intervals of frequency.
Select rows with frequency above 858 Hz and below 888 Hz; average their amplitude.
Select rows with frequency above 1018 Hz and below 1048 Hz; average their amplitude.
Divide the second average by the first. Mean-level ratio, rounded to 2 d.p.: 1.13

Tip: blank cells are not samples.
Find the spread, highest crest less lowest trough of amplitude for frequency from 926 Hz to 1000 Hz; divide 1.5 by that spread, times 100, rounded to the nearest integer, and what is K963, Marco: 74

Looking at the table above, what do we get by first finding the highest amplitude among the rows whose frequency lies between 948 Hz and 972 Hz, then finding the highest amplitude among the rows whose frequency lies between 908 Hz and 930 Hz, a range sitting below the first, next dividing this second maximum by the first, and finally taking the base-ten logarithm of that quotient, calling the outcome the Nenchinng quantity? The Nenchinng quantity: -0.048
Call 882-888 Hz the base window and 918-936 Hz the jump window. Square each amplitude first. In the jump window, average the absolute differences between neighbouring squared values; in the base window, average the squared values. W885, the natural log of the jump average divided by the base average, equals -2.28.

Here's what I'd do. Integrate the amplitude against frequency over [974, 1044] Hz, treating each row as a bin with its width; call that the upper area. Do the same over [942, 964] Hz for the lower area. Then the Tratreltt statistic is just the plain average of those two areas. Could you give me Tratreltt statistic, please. 398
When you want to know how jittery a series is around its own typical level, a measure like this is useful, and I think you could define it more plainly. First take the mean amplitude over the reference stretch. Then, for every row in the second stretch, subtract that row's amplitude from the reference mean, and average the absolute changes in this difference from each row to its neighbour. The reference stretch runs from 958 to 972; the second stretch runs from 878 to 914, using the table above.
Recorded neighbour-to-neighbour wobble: 0.349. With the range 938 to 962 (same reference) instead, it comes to 0.339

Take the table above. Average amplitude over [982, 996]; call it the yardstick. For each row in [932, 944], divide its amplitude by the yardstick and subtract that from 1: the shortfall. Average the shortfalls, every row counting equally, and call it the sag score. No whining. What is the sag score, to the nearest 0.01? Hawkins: -0.01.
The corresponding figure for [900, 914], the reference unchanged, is 0.09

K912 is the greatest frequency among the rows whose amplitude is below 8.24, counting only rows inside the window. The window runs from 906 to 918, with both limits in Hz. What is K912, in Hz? 913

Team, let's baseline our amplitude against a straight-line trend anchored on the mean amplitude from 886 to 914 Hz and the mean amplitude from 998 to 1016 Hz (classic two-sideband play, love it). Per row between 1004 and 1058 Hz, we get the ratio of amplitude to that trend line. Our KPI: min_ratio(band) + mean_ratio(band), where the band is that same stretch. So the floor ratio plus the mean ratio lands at 2.12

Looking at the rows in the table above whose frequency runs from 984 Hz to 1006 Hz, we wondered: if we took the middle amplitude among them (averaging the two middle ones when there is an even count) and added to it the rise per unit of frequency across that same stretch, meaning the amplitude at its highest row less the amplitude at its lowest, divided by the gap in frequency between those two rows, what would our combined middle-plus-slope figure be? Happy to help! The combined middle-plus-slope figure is 8.28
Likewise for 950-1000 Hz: 9.14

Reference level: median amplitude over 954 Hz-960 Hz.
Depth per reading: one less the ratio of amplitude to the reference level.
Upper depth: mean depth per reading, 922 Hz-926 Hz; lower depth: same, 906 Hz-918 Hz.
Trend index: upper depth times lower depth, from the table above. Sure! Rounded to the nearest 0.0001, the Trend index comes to 0.0059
